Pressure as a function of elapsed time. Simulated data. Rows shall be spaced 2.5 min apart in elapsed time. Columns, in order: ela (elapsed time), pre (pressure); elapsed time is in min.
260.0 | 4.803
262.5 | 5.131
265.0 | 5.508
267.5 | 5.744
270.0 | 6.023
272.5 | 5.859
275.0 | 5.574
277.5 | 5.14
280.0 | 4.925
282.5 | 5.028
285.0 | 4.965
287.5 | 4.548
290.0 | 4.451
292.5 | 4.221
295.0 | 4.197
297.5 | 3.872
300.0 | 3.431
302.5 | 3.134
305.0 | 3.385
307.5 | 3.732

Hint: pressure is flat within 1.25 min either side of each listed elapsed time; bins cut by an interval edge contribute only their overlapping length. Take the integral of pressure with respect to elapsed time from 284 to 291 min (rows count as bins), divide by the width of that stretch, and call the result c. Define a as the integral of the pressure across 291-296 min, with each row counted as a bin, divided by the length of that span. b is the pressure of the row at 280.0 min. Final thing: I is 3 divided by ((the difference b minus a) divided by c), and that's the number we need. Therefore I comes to 20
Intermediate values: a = 4.2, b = 4.925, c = 4.7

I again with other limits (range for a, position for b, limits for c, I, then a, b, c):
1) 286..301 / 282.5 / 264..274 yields 20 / 4.1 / 5.028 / 5.8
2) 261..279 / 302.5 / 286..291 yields -6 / 5.5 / 3.134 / 4.5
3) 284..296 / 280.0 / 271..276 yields 38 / 4.5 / 4.925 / 5.7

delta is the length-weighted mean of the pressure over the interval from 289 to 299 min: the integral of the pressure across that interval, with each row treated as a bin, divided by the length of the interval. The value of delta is 4.2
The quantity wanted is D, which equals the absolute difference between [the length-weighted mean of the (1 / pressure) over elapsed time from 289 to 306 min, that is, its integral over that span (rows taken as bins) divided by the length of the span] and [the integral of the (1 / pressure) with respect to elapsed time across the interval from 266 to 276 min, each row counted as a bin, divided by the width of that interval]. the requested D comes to 0.094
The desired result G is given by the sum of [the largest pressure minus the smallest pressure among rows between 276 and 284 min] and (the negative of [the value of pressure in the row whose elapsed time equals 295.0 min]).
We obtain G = -4.0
